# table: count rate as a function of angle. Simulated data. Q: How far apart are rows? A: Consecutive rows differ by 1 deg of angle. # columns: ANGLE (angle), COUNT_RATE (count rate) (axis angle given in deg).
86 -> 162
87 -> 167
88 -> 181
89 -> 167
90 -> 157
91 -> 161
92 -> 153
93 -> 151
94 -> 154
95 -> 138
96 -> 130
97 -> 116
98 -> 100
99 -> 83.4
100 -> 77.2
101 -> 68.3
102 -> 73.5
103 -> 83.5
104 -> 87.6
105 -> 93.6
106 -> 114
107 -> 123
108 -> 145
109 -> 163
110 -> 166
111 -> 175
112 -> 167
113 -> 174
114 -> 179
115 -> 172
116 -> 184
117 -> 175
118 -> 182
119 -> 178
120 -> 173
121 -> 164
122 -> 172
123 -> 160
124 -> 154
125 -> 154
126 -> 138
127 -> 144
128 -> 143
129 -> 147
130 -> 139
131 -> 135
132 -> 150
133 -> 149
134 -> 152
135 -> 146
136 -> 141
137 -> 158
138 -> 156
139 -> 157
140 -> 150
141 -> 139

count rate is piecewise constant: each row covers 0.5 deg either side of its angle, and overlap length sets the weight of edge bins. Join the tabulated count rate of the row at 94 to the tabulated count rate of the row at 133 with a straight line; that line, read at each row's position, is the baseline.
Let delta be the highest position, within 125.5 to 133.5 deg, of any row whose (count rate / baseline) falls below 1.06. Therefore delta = 133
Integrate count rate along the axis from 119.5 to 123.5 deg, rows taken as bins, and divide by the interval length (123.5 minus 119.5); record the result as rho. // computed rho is 167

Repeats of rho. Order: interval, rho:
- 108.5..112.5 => 168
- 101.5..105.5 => 85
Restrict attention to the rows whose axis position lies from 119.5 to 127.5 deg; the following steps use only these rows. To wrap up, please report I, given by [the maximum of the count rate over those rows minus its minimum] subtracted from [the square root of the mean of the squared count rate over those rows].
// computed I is 123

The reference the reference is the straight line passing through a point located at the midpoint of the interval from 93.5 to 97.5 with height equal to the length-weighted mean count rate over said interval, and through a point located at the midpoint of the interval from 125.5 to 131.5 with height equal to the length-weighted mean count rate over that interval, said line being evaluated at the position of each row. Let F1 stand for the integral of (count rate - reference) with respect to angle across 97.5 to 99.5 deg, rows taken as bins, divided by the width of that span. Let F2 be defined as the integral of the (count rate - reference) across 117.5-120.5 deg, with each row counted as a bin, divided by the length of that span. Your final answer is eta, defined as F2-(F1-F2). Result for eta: 120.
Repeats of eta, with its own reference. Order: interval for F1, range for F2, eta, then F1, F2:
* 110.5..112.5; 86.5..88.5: 49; 33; 41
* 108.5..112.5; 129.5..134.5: -24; 30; 3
